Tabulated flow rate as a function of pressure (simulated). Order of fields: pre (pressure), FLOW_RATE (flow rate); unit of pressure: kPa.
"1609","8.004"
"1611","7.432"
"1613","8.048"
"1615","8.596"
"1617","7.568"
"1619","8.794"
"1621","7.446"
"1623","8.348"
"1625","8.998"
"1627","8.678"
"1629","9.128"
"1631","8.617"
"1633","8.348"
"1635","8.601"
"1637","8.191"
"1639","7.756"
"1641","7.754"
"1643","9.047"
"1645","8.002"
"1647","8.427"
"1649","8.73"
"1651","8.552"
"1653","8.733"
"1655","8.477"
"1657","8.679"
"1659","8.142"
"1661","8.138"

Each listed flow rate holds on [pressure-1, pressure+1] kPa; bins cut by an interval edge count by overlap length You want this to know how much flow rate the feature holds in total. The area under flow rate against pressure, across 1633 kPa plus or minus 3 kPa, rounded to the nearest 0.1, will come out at 51.1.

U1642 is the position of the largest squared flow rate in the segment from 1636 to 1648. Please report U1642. 1643 kPa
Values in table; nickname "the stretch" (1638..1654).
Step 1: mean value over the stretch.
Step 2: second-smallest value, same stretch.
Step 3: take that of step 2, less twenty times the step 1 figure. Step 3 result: -160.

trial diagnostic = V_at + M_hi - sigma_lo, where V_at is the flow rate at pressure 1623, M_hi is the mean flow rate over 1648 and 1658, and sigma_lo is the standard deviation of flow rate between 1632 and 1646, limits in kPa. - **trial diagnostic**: 16.5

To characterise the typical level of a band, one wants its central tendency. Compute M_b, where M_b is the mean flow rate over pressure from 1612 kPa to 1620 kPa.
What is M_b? 8.25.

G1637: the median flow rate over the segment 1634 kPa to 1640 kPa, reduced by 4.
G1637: 4.19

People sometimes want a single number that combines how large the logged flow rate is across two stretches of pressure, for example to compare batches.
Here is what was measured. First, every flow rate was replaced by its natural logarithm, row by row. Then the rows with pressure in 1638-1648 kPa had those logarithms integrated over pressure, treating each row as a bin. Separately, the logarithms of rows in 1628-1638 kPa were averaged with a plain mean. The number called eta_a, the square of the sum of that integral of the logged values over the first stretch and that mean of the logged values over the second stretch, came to 537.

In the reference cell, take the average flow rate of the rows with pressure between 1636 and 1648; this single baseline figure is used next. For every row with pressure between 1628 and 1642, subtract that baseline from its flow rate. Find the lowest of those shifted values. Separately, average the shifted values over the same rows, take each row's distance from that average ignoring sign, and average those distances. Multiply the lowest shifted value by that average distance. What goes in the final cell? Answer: -0.17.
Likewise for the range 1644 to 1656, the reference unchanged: -0.04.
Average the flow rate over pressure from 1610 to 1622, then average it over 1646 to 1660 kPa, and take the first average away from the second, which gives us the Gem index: 0.55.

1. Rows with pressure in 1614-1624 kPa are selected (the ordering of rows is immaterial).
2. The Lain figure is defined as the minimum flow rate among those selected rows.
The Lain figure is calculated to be 7.446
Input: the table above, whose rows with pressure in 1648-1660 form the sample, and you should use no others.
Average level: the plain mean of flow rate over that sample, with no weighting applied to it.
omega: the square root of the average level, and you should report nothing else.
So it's 2.92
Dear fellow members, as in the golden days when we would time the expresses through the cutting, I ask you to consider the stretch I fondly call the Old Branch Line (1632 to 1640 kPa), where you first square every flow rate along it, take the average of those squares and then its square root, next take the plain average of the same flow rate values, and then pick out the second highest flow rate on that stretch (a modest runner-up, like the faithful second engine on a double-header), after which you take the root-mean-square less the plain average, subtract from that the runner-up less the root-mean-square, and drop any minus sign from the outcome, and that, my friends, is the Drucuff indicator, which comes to 0.113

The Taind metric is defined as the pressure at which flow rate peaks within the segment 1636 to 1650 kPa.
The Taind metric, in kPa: 1643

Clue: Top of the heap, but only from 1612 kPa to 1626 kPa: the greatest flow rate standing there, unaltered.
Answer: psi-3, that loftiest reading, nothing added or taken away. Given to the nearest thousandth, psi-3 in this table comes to 8.998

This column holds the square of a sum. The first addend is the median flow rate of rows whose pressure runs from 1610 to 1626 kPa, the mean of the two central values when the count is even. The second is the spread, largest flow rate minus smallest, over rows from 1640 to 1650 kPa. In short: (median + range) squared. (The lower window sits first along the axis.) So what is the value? 90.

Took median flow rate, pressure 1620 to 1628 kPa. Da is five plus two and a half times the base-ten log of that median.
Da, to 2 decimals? 7.33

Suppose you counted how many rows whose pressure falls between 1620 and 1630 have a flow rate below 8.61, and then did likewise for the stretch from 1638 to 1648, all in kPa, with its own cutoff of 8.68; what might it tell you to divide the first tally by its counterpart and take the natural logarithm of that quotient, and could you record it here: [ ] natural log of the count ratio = -0.7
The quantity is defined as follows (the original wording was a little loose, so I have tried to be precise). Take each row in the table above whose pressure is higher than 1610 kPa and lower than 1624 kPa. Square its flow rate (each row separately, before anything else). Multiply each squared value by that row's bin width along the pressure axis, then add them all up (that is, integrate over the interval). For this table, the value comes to 907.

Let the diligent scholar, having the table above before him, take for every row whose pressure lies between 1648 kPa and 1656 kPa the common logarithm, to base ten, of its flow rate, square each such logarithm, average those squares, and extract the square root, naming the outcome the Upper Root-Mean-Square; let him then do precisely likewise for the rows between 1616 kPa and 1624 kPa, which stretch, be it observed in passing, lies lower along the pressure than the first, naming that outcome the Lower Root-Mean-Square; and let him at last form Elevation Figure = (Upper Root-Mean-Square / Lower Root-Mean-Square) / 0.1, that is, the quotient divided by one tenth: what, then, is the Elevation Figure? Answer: 10.3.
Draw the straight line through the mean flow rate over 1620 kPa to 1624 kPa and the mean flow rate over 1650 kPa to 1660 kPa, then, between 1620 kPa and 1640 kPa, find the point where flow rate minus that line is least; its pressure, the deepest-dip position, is 1639 kPa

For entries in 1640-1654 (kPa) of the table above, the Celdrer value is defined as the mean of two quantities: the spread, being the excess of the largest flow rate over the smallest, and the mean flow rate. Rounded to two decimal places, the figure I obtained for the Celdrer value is 4.88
